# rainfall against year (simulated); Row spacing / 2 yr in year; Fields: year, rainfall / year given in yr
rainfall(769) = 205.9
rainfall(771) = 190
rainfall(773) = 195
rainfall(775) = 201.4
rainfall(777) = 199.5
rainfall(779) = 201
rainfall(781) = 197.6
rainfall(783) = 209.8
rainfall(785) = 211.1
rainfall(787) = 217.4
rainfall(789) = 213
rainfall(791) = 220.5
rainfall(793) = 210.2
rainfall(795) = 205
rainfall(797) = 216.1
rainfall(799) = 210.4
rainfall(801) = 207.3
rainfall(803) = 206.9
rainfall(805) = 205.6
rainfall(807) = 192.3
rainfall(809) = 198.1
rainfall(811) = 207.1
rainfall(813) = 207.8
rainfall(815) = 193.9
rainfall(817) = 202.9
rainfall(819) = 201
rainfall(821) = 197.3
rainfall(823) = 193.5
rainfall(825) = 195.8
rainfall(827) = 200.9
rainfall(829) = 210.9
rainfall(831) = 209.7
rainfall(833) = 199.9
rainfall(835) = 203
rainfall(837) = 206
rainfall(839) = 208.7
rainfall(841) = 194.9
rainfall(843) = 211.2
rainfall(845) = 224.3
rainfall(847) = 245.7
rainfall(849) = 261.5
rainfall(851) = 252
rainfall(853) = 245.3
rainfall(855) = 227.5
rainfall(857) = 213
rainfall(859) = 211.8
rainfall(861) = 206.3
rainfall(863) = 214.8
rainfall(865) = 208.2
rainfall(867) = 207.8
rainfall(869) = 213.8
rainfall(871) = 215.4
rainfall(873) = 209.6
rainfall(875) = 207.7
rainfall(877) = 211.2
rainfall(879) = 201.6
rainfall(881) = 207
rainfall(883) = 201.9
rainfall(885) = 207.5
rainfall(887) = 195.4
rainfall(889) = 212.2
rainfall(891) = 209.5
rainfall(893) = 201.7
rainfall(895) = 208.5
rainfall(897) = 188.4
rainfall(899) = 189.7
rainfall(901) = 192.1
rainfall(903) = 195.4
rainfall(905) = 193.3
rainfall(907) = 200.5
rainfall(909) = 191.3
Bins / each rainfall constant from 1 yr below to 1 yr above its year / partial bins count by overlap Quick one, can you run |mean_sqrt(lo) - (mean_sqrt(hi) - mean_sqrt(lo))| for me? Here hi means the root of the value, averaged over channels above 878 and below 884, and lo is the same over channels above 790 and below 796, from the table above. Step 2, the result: 14.8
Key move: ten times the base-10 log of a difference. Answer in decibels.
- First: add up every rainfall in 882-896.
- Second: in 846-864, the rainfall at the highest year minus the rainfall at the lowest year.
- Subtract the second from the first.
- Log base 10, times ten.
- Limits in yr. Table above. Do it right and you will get 32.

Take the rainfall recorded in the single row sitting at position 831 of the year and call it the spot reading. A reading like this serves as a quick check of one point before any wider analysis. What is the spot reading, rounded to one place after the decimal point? 209.7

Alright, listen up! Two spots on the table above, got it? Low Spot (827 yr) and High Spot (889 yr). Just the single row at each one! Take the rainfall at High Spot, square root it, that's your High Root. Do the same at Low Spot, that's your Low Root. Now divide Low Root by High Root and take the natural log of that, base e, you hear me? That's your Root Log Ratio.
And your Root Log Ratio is -0.027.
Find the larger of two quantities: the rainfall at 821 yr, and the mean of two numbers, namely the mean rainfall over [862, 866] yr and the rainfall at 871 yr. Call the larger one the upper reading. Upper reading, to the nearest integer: 213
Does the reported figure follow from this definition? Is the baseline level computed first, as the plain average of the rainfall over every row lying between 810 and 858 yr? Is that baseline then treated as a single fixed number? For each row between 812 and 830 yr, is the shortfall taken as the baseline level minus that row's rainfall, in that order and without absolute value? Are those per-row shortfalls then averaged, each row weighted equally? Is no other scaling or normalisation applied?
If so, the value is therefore 13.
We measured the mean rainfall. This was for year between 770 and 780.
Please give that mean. 197.4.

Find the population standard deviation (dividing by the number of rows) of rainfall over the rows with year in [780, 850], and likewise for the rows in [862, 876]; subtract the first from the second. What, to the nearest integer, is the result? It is -10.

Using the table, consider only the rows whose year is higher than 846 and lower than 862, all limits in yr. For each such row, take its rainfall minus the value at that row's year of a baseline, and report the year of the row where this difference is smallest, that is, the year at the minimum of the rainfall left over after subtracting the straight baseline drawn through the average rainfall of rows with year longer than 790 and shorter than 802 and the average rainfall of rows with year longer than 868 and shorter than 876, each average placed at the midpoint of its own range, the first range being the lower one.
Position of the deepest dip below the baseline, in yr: 861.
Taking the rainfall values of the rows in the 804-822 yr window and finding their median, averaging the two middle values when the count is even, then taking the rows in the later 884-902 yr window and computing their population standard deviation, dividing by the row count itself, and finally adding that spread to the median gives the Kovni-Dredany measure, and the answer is 210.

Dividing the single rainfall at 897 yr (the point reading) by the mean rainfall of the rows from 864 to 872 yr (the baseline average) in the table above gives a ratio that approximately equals 0.89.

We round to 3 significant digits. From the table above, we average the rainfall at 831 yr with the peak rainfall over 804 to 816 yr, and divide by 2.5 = 83.5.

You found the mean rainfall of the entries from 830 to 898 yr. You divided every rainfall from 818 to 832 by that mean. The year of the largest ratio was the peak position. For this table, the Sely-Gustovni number 829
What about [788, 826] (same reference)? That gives 791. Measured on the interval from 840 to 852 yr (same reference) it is 849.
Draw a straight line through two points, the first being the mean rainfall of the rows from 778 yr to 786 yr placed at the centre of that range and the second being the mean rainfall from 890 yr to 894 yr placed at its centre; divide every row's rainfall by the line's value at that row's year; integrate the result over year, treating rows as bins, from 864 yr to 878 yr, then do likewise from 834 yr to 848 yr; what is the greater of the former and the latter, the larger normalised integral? 14.6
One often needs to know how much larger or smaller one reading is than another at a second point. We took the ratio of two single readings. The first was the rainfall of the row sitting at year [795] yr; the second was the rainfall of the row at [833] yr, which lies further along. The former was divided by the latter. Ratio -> 1.03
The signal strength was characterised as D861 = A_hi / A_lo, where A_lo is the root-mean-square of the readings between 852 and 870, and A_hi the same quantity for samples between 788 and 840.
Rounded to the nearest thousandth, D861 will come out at 0.945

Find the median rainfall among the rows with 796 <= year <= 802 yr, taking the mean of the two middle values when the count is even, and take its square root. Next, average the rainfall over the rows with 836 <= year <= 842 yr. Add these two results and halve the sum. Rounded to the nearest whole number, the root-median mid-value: 109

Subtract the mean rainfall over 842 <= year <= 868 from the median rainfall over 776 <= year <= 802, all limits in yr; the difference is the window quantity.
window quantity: -15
